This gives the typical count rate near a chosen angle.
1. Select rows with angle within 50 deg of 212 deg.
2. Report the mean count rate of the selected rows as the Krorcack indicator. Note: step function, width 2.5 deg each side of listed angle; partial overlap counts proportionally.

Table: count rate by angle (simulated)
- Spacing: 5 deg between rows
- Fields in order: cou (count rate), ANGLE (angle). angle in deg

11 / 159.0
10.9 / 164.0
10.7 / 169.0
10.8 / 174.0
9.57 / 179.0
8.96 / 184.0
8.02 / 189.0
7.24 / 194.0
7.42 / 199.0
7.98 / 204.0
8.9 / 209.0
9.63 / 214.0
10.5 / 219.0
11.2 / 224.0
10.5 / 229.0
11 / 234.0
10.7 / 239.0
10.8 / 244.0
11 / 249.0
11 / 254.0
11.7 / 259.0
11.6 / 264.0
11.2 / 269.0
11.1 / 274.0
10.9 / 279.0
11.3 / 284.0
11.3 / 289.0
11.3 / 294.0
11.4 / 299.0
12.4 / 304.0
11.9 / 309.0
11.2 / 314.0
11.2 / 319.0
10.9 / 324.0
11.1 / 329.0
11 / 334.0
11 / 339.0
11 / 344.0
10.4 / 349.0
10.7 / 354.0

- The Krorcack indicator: 9.9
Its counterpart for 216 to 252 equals 10.8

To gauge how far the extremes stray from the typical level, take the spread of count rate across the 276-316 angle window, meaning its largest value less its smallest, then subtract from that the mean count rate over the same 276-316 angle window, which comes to -10.0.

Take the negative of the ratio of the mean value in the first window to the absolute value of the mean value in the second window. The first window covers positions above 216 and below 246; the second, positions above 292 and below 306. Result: -0.92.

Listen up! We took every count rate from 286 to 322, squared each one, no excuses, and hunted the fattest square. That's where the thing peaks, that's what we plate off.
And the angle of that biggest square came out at 304.0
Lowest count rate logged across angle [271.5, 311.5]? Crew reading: 10.9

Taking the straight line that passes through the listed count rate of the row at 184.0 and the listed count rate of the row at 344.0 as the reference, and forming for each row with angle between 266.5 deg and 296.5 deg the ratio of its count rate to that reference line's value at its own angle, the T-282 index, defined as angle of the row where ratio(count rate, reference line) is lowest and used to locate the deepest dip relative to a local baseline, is 279.0 deg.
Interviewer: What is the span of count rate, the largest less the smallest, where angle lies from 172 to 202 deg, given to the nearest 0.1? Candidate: 3.6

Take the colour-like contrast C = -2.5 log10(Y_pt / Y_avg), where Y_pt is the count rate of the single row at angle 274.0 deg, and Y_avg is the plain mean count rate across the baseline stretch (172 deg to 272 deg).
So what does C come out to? -0.11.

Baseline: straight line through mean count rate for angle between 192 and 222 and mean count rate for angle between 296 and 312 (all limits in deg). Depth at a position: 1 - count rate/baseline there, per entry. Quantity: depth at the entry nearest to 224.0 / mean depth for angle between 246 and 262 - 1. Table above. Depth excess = 1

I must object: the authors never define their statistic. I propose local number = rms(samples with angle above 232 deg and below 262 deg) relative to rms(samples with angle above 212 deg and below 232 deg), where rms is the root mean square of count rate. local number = 1.054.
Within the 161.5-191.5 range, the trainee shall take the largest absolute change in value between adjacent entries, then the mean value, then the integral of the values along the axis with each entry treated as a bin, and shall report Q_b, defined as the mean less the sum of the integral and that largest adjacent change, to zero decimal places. -286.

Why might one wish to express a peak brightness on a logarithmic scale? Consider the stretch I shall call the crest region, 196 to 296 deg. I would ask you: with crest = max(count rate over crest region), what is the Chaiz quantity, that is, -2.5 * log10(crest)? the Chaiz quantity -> -2.67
